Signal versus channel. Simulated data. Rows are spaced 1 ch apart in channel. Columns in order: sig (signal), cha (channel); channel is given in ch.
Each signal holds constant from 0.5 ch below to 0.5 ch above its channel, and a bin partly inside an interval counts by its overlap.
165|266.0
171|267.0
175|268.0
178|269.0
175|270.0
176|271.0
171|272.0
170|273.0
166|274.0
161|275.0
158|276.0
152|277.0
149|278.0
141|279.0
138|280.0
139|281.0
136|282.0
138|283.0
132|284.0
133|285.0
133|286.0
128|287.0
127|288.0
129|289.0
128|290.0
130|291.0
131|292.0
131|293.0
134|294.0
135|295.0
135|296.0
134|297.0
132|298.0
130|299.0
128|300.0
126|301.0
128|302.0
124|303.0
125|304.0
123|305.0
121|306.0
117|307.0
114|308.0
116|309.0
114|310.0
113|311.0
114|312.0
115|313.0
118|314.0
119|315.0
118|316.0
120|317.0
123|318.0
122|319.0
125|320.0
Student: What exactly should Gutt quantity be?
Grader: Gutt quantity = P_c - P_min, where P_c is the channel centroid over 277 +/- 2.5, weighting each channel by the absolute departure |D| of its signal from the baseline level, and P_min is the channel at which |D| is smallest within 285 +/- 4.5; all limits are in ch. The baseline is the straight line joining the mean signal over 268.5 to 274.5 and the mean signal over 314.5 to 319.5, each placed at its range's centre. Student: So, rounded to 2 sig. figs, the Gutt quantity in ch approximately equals -5.5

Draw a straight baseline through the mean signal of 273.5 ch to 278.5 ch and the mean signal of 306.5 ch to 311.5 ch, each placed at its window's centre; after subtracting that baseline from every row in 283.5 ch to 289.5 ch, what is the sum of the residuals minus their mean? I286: -67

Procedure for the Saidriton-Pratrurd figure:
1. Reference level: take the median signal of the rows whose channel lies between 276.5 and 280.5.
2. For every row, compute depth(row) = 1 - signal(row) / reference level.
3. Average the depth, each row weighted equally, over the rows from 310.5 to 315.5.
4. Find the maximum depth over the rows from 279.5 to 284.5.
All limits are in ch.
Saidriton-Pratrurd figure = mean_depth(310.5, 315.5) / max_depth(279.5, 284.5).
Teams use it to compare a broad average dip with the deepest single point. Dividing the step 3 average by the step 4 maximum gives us 2.2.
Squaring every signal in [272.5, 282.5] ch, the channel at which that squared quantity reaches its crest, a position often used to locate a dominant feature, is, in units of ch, 273.0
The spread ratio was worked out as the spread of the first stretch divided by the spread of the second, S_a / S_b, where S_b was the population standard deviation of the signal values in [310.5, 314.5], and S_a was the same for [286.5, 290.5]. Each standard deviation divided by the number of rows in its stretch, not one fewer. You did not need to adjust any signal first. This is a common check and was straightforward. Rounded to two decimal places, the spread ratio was 0.38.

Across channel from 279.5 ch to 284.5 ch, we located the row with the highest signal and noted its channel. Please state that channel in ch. 281.0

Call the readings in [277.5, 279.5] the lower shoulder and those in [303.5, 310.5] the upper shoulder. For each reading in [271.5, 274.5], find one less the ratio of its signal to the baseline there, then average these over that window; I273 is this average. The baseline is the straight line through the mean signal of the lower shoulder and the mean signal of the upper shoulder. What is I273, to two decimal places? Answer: -0.13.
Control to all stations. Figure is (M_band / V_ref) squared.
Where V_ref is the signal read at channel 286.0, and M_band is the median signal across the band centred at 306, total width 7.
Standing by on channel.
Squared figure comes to 0.8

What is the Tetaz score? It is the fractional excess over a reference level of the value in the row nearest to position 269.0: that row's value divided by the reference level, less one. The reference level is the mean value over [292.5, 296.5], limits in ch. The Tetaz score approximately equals 0.331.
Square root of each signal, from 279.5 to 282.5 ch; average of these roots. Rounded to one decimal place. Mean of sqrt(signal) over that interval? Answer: 11.7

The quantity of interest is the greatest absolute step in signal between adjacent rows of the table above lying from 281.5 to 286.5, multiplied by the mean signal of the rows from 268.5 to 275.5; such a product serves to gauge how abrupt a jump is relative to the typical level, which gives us 1026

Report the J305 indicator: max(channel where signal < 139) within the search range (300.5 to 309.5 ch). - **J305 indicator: 309.0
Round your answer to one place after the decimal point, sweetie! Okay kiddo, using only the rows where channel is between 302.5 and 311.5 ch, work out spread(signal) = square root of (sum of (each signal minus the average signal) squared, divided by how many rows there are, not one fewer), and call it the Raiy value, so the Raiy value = 4.4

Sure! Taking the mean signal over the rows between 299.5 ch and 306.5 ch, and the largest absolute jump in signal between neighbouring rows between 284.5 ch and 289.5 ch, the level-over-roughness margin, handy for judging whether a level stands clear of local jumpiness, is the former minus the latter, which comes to 120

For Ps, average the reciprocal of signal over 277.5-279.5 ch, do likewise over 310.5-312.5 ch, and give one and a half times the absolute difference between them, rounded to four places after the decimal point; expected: 0.0029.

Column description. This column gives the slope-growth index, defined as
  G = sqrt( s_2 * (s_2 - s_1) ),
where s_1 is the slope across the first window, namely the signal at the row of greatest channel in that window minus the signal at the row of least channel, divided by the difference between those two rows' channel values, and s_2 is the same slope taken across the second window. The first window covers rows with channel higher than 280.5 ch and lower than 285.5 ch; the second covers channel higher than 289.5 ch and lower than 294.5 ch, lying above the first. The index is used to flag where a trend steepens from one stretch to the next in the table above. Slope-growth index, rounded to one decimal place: 2.1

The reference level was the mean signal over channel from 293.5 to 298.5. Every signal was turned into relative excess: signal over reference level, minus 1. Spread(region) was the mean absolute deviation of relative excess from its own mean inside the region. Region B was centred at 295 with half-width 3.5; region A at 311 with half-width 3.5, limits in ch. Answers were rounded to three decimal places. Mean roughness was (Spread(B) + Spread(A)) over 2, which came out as 0.011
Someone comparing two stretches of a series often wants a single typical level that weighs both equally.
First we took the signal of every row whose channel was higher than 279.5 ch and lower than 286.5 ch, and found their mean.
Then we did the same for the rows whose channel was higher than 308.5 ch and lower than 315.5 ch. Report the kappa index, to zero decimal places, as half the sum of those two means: 126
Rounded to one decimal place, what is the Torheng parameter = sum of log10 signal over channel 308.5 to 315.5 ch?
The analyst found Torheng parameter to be 14.4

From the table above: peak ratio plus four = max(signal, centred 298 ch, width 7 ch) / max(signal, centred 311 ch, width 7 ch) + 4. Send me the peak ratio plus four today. 5.14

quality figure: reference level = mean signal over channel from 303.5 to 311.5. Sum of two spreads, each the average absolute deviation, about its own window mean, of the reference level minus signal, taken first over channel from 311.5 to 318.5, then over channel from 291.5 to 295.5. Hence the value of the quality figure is 3.9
